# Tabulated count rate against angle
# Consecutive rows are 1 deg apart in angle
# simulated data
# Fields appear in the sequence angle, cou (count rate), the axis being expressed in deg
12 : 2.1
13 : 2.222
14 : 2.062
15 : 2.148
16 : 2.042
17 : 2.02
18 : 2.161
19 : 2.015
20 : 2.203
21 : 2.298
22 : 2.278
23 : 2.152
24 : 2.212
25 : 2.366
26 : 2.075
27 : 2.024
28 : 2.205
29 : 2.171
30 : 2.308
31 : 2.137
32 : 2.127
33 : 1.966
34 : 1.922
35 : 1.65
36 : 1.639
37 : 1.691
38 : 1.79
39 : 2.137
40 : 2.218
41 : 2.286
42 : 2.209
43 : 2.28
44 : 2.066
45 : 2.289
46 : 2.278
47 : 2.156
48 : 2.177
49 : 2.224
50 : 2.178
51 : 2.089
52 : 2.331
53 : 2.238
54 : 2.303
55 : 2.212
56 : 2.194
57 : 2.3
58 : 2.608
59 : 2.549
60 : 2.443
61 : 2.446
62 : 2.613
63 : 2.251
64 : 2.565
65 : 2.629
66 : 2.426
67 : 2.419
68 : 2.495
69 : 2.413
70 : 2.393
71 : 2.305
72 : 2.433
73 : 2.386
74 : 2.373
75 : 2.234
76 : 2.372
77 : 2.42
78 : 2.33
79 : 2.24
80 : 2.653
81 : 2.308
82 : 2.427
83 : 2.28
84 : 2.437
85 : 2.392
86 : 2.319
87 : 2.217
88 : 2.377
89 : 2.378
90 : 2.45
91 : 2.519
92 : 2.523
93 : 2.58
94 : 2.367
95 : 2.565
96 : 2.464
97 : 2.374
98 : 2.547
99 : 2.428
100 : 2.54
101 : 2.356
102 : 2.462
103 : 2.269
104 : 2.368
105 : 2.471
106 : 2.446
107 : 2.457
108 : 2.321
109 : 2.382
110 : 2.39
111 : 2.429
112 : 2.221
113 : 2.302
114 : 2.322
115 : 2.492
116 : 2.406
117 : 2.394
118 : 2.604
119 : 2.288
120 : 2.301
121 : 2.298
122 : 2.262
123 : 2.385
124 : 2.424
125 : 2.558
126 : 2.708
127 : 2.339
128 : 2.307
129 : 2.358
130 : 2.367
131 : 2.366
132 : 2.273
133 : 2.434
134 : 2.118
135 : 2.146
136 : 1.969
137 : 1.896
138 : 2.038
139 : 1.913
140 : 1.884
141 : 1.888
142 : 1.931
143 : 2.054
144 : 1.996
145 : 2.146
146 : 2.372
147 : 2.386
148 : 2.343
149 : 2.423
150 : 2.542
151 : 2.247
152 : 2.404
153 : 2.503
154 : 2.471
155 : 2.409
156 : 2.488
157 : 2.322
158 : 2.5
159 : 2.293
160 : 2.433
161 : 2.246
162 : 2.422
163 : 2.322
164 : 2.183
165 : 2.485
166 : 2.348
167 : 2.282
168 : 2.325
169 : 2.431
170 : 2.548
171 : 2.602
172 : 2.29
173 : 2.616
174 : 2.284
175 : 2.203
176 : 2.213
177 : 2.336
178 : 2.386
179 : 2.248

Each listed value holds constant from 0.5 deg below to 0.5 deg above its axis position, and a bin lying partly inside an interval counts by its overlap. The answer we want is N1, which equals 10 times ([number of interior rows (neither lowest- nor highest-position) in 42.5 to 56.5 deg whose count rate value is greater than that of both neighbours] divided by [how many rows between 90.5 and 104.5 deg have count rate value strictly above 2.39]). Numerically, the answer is 4.4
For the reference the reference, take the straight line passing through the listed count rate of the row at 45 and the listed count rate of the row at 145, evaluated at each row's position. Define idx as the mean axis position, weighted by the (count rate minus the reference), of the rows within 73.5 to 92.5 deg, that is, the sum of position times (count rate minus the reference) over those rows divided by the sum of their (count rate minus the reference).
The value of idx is 84.5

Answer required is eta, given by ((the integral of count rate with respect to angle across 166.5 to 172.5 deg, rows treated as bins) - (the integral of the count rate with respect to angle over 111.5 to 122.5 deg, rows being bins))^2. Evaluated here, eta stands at 130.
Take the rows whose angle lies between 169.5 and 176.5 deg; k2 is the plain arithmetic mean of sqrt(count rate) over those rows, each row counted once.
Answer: 1.55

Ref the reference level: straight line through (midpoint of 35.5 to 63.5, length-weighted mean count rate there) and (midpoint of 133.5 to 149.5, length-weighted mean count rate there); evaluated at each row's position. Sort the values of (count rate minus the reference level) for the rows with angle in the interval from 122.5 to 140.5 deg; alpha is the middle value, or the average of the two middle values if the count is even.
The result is 0.21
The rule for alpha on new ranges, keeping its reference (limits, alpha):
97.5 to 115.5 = 0.26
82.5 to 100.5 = 0.27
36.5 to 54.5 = -0.02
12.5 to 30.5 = -0.09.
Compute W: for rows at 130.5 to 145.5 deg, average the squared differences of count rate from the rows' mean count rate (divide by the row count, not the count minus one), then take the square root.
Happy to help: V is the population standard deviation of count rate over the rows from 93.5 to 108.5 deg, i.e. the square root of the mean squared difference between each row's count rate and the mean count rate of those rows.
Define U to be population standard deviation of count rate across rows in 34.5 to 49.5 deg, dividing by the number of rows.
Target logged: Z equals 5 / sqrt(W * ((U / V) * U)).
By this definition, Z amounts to 15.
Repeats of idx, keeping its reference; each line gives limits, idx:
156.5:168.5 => 162.3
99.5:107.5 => 103.5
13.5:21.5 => 16.9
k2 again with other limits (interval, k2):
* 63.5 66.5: 1.59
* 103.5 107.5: 1.56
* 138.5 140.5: 1.38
